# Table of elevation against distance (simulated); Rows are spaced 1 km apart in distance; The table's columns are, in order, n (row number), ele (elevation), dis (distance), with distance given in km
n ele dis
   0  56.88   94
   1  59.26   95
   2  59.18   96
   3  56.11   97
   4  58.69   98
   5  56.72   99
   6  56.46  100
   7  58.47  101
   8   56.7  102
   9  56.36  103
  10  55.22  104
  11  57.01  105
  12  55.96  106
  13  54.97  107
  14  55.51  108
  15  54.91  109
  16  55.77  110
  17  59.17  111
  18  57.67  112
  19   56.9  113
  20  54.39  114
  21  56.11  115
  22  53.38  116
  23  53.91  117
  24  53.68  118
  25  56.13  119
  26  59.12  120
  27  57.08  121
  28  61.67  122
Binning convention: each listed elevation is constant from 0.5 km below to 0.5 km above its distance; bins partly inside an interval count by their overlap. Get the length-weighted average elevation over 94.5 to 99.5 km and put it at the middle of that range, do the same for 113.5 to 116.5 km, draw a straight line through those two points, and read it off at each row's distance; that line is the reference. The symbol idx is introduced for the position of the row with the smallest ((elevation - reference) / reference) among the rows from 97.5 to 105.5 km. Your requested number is 104 km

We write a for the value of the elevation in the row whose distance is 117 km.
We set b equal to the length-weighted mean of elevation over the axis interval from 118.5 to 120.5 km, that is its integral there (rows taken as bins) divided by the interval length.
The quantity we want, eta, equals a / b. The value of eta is 0.94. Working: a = 53.91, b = 57.6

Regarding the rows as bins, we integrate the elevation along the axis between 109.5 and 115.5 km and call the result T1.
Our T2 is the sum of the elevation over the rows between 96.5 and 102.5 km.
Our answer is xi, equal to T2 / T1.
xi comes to 1.01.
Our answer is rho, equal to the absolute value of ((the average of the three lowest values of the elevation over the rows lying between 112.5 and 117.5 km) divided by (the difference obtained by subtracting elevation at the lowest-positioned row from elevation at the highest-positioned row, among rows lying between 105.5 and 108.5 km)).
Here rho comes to 120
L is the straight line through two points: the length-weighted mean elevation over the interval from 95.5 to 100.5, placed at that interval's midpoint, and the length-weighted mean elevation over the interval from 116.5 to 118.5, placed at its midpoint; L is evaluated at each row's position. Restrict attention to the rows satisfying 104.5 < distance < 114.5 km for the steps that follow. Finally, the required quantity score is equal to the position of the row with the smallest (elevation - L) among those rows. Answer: 107 km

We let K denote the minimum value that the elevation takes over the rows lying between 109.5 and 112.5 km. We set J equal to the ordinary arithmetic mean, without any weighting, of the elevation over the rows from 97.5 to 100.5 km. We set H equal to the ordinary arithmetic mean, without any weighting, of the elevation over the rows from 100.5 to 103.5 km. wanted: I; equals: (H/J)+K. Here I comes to 56.8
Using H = 57.2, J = 57.3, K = 55.77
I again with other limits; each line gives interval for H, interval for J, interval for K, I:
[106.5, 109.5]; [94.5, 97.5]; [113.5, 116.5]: 54.3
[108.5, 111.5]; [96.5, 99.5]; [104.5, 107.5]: 56.0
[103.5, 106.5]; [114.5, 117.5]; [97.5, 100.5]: 57.5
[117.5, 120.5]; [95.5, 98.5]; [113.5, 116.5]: 54.4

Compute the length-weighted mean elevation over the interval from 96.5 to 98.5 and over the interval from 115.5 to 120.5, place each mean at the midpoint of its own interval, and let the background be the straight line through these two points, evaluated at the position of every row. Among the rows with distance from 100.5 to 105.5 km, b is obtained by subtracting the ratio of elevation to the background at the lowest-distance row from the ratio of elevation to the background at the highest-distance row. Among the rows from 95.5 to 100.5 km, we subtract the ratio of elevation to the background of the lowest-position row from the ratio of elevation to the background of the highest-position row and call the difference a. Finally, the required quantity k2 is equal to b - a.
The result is 0.022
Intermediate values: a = -0.040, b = -0.02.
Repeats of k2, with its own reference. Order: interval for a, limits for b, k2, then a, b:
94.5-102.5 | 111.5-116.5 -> -0.038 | -0.032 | -0.07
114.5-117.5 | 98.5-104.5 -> 0.019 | -0.036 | -0.02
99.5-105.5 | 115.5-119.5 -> 0.036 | 0.019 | 0.06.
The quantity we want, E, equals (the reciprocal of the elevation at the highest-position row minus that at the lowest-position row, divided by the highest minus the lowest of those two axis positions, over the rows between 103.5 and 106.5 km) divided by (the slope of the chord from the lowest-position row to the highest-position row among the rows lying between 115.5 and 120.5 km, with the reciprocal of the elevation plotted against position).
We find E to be 0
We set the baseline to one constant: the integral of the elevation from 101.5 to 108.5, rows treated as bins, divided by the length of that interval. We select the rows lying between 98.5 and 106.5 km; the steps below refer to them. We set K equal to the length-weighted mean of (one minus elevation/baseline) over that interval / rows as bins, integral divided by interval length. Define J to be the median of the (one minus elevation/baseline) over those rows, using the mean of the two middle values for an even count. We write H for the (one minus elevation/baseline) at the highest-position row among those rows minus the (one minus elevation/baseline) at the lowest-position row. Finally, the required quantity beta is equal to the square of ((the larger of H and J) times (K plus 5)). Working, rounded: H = 0.014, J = -0.011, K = -0.012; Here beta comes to 0.0046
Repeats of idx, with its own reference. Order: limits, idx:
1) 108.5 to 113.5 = 109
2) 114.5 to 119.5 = 116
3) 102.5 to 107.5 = 104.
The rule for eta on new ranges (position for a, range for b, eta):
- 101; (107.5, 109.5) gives 1.06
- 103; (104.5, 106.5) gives 1.00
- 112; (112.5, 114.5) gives 1.04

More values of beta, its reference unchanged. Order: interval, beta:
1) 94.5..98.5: 0.0026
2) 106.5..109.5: 0.0079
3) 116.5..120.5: 0.0071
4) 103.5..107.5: 0.0011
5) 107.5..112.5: 0.0003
